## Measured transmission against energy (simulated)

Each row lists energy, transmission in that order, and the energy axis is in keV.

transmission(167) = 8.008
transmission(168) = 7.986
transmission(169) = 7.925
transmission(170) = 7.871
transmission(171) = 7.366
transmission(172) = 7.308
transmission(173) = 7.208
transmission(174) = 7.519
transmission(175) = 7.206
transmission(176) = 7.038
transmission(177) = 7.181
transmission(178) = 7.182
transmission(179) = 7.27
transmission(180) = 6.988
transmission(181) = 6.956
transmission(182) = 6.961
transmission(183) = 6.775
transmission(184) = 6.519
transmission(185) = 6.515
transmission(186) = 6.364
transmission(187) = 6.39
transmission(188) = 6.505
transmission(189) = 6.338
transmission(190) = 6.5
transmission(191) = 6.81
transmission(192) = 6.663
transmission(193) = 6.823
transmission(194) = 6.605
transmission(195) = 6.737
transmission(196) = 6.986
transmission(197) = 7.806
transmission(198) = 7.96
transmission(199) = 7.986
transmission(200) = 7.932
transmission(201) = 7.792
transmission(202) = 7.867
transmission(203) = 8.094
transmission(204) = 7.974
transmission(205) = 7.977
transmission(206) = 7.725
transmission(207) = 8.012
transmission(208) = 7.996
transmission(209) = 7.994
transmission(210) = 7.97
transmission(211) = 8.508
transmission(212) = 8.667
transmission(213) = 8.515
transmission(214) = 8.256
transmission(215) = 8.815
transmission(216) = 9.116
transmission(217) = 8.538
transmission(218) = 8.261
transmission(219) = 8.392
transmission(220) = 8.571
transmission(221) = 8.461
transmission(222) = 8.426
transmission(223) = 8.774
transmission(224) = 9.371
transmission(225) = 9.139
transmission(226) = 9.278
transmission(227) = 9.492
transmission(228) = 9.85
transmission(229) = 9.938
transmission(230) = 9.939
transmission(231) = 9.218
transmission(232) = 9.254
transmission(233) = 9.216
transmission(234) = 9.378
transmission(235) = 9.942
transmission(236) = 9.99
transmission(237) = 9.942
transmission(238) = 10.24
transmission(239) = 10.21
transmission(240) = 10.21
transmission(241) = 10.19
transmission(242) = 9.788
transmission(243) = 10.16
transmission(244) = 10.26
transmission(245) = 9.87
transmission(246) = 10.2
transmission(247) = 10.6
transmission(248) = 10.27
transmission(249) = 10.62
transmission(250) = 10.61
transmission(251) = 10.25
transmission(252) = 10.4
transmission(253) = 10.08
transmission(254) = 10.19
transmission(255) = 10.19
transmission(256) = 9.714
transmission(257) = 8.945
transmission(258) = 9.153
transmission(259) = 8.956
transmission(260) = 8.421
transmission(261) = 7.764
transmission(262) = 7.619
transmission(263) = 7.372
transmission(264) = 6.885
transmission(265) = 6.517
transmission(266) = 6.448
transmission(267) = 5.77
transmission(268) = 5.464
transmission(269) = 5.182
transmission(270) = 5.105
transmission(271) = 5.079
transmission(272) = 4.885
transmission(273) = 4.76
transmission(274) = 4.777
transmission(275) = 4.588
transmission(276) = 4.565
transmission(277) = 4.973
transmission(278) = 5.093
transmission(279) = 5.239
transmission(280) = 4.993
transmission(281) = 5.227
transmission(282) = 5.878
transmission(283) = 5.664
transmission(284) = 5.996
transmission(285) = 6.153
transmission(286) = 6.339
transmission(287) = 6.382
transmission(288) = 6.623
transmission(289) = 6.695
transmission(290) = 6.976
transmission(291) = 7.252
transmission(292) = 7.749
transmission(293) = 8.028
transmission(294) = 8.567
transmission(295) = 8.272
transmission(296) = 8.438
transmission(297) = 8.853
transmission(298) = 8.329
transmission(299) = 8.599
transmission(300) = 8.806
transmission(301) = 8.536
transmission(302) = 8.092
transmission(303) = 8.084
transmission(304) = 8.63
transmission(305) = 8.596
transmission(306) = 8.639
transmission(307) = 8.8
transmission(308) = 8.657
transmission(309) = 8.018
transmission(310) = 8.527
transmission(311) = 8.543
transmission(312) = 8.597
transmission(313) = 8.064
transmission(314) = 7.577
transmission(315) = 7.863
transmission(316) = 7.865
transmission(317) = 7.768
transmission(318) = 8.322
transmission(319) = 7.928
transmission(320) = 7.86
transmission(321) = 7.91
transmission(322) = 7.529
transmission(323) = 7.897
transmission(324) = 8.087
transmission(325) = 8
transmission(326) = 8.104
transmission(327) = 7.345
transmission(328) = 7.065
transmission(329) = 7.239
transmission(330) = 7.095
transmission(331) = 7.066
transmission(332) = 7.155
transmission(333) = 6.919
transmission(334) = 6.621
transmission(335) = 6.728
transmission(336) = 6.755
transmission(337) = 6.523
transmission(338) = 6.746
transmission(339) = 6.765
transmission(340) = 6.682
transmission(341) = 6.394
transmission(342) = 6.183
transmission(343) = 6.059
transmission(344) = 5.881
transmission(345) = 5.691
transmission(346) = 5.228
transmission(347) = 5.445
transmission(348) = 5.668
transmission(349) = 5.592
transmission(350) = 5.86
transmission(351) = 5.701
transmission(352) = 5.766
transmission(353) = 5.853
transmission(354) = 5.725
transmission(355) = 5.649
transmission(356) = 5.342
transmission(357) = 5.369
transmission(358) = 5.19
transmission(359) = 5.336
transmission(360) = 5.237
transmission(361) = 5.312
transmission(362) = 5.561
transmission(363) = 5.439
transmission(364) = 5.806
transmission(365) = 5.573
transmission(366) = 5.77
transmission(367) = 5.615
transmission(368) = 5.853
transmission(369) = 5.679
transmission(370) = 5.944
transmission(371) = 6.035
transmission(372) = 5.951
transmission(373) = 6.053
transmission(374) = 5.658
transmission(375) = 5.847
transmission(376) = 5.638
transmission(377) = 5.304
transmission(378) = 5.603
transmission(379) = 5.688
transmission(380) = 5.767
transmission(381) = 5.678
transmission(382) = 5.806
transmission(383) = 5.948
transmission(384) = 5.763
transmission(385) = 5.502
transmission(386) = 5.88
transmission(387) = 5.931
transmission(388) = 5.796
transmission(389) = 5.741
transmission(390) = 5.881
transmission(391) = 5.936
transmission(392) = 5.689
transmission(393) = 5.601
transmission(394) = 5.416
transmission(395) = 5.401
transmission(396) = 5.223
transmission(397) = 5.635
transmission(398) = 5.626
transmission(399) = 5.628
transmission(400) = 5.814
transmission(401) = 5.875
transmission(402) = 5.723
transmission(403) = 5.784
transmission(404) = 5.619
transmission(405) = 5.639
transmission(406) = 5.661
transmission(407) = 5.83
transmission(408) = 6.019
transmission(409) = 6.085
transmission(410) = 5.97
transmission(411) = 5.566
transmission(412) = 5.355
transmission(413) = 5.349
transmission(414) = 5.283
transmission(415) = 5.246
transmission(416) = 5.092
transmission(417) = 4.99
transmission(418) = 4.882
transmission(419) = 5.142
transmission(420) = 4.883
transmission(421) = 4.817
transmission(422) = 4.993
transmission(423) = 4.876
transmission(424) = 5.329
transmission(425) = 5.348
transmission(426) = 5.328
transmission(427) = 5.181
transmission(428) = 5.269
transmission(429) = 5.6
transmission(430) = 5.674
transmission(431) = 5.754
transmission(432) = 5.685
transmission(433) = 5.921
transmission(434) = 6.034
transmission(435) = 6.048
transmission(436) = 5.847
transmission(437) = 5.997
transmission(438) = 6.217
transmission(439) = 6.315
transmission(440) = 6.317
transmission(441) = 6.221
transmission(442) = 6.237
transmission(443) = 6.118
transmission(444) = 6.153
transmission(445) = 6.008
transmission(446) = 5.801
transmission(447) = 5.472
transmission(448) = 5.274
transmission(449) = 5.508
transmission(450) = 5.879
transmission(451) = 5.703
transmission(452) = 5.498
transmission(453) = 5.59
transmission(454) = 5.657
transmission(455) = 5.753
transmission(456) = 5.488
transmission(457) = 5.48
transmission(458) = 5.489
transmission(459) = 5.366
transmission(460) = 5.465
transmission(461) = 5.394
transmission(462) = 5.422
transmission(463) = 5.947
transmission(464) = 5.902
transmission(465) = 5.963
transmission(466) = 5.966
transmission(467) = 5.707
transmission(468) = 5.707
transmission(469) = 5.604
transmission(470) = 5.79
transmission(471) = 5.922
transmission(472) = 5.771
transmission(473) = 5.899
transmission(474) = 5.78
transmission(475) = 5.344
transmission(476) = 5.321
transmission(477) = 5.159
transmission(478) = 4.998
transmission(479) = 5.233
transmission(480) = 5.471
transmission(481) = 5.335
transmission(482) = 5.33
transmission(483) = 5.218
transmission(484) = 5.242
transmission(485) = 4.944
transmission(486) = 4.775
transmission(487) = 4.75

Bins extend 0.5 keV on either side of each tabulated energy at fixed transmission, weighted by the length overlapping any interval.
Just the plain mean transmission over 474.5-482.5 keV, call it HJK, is 5.3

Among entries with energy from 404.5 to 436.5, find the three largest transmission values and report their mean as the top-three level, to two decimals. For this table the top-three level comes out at 6.06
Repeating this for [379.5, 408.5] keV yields 5.97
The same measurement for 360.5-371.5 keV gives 5.94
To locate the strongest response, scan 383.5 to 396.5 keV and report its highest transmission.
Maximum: 5.936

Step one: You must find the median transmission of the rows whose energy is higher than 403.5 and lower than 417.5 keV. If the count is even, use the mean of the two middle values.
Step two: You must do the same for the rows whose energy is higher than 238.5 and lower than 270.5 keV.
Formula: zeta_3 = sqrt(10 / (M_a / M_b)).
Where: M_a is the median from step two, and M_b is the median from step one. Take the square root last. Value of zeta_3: 2.39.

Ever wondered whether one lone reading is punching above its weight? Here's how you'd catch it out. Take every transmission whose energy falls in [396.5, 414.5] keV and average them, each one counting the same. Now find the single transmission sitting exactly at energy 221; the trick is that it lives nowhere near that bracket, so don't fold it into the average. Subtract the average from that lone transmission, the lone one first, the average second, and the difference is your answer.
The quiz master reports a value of 2.8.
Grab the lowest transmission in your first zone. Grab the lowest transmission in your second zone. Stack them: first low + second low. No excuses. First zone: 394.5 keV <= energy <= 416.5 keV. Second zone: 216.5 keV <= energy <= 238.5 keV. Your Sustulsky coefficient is 13.4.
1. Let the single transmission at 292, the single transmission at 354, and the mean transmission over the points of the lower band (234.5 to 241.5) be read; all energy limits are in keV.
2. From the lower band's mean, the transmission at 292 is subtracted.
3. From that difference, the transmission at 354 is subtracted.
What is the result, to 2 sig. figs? -3.4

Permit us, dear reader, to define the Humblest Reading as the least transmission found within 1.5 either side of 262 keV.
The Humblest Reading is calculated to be 7.372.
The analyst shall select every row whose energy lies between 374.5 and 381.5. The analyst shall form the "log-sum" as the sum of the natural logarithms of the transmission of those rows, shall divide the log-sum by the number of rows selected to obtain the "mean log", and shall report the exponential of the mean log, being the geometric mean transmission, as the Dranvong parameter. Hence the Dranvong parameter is 5.6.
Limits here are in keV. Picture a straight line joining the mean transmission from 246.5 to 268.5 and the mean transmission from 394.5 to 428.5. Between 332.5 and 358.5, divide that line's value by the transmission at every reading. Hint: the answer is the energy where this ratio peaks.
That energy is 346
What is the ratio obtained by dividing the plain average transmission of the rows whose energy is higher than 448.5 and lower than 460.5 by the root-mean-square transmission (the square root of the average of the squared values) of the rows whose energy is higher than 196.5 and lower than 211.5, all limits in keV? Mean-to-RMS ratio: 0.70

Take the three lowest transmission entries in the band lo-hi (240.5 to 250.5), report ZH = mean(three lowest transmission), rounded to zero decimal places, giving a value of 10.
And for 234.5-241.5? 10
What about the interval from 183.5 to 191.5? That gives 6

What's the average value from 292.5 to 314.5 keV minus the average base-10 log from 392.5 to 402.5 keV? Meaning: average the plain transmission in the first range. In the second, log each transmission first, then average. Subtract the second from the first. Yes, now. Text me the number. 7.7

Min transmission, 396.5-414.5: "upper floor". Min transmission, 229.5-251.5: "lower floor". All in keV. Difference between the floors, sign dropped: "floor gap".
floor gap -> 3.9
